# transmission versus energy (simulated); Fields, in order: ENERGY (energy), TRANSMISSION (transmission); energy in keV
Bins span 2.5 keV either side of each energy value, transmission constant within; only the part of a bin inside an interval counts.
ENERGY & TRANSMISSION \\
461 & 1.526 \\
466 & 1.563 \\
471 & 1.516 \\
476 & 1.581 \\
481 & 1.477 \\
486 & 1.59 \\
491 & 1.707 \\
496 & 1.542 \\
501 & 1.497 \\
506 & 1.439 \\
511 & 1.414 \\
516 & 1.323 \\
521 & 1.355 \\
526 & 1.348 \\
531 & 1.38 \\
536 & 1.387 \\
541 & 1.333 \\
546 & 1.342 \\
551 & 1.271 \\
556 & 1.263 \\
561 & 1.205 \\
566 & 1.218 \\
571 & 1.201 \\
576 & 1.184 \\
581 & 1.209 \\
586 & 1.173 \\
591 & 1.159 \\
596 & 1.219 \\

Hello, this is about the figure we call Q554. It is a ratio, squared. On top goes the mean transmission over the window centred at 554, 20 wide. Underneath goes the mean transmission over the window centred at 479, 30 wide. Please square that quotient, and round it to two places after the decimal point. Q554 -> 0.65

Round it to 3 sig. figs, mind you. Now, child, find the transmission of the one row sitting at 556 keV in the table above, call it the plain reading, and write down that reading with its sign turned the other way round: -1.26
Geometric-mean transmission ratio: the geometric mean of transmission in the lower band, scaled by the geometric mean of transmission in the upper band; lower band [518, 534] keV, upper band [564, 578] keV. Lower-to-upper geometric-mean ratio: 1.13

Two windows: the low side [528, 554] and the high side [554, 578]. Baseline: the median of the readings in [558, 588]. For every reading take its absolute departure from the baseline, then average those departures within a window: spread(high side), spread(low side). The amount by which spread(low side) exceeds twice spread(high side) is 0.10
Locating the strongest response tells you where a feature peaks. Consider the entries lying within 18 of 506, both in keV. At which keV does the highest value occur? 491 keV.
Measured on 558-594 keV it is 566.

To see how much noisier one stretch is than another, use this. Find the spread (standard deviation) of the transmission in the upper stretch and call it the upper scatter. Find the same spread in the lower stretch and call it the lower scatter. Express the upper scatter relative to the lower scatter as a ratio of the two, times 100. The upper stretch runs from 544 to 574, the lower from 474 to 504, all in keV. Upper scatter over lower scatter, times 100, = 65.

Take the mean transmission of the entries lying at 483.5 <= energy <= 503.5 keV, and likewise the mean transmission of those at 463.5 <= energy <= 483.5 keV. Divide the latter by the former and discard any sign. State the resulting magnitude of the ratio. 0.97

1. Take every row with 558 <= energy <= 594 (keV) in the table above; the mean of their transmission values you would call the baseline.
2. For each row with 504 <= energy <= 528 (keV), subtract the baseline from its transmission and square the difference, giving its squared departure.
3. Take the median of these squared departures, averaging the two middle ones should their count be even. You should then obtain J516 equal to 0.026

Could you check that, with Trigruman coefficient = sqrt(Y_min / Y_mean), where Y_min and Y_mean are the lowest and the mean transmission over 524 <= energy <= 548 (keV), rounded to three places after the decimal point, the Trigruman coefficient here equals 0.991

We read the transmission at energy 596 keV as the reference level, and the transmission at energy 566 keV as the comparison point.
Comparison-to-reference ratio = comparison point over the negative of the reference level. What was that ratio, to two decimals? -1.00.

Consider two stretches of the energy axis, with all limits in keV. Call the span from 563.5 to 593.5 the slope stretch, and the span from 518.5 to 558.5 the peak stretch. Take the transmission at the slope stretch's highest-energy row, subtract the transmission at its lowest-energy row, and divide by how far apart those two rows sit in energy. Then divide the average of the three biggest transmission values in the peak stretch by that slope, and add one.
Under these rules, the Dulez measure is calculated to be -581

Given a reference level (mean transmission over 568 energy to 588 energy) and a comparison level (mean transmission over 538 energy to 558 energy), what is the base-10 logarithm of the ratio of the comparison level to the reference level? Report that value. 0.039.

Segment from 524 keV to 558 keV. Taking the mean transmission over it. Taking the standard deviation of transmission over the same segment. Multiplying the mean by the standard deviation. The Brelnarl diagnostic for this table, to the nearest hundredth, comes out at 0.06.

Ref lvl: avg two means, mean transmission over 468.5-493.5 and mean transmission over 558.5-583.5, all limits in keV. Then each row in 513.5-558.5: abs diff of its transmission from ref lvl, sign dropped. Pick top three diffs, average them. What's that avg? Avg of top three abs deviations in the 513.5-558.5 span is 0.103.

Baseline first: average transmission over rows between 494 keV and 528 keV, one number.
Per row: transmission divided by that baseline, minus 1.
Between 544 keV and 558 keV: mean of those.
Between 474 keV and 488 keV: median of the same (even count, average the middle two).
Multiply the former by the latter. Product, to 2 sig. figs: -0.010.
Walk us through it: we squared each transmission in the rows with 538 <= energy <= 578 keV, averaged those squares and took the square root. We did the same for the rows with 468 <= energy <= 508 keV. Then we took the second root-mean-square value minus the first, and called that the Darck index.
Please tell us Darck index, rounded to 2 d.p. 0.29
